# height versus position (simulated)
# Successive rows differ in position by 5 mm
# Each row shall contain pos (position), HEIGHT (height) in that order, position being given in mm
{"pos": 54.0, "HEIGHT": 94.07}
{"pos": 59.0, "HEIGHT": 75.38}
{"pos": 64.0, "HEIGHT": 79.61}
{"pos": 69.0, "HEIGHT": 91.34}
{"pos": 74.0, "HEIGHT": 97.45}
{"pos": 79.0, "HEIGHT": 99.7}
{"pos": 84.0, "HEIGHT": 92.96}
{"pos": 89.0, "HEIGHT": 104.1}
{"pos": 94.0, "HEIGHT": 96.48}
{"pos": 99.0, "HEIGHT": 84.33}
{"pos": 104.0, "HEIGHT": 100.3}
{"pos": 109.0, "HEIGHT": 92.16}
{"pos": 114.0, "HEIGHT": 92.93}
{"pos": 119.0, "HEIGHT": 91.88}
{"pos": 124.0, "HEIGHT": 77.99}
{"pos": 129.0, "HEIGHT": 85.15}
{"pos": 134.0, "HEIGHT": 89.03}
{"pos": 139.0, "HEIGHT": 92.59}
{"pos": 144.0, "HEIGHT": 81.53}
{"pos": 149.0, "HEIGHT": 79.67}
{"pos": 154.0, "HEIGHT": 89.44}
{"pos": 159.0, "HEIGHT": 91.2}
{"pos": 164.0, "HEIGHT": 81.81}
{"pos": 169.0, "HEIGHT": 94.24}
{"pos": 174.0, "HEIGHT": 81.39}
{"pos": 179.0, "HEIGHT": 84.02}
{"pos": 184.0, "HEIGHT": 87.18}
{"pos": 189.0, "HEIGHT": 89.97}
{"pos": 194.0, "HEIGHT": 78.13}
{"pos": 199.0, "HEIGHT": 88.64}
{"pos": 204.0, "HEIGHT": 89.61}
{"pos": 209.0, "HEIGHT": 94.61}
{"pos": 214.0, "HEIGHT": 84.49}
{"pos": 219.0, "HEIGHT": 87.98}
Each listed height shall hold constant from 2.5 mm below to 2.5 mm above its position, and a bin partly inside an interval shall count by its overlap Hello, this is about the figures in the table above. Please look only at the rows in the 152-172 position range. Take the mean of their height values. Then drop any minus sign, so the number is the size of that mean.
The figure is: 89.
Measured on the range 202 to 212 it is 92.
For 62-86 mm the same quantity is 92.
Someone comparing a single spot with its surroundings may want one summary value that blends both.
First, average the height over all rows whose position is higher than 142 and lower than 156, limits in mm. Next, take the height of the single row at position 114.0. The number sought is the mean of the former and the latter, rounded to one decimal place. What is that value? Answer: 88.2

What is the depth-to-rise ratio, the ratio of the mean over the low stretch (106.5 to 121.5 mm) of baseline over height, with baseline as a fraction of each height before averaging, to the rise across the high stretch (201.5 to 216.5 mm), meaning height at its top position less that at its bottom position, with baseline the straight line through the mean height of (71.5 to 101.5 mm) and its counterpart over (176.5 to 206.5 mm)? -0.20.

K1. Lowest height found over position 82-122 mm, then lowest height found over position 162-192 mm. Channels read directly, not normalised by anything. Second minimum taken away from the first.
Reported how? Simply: 2.9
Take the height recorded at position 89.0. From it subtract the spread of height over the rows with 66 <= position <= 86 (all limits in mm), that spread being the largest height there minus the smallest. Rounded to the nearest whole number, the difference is 96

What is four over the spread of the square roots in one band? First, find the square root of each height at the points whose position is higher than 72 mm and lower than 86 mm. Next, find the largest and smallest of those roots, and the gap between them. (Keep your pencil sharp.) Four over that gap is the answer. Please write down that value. 11.6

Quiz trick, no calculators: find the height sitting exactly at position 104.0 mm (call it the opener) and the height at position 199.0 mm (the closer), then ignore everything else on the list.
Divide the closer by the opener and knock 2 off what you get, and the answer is -1.12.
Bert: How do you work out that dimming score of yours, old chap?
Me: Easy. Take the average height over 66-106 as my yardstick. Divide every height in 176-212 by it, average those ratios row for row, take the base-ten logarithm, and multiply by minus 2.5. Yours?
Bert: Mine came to 0.10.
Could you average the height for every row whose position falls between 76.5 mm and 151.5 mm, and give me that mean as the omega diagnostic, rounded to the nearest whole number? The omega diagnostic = 91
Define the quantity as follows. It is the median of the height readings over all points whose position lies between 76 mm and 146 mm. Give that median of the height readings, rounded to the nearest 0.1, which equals 92.4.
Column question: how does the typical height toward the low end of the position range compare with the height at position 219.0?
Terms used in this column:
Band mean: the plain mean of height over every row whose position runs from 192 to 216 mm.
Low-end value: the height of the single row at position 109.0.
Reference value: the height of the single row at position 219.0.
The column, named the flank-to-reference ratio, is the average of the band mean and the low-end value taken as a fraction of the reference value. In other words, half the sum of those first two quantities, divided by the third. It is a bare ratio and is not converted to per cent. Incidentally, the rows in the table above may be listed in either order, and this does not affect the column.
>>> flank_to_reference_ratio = 1.02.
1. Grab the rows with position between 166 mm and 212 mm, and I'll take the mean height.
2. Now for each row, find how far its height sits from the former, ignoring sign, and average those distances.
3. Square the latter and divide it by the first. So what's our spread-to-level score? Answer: 0.21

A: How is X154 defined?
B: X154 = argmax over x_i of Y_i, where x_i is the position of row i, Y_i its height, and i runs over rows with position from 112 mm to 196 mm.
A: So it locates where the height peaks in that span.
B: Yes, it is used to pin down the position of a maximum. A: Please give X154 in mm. 169.0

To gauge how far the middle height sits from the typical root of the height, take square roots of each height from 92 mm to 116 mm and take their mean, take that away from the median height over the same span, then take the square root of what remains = 9.13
